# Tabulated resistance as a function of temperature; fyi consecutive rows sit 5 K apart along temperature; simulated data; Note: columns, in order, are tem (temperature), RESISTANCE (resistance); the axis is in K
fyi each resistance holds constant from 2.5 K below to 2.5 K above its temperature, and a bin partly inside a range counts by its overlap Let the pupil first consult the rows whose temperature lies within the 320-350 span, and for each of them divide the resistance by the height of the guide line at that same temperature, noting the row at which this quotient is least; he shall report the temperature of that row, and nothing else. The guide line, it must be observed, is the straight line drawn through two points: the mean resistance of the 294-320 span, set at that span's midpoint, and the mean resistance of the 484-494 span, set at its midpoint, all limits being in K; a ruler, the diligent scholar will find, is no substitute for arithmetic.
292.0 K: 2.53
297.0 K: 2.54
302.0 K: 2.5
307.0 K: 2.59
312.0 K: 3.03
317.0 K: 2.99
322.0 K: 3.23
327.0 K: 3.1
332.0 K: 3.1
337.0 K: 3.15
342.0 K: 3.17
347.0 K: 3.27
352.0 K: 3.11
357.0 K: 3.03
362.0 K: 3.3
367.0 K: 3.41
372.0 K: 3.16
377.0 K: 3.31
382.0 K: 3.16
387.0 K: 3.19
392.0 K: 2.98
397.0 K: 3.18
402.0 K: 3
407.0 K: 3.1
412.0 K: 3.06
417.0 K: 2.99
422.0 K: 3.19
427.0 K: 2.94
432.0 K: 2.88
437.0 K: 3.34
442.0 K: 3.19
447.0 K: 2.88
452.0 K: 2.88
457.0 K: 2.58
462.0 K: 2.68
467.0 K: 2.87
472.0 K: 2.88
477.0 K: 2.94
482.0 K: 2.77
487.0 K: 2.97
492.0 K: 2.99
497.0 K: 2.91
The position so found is 332.0 K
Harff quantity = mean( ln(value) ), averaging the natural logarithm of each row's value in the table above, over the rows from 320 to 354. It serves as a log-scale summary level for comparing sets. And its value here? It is 1.15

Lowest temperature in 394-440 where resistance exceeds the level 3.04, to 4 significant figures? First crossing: 397.0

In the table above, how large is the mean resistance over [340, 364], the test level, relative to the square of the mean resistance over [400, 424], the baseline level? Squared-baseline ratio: 0.34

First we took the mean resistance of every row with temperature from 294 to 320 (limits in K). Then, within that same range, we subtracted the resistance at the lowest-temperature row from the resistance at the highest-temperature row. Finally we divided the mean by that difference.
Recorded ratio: 6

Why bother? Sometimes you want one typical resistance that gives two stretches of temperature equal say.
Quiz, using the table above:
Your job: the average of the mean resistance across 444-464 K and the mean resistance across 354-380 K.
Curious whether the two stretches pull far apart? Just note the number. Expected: 3.00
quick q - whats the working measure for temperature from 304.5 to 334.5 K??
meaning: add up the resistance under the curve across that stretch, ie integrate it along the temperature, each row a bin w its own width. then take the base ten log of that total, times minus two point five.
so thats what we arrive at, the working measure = -4.9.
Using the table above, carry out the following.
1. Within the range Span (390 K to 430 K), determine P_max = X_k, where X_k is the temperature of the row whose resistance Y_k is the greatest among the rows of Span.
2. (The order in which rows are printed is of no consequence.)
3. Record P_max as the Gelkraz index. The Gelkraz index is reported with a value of 422.0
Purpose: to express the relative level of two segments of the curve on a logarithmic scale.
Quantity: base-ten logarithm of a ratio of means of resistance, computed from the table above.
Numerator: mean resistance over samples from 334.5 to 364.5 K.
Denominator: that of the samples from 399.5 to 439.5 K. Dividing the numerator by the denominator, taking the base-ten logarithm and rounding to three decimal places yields 0.015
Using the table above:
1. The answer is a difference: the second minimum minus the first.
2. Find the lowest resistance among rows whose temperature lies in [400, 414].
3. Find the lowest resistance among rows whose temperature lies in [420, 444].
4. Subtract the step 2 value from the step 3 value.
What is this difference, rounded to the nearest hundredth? -0.12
